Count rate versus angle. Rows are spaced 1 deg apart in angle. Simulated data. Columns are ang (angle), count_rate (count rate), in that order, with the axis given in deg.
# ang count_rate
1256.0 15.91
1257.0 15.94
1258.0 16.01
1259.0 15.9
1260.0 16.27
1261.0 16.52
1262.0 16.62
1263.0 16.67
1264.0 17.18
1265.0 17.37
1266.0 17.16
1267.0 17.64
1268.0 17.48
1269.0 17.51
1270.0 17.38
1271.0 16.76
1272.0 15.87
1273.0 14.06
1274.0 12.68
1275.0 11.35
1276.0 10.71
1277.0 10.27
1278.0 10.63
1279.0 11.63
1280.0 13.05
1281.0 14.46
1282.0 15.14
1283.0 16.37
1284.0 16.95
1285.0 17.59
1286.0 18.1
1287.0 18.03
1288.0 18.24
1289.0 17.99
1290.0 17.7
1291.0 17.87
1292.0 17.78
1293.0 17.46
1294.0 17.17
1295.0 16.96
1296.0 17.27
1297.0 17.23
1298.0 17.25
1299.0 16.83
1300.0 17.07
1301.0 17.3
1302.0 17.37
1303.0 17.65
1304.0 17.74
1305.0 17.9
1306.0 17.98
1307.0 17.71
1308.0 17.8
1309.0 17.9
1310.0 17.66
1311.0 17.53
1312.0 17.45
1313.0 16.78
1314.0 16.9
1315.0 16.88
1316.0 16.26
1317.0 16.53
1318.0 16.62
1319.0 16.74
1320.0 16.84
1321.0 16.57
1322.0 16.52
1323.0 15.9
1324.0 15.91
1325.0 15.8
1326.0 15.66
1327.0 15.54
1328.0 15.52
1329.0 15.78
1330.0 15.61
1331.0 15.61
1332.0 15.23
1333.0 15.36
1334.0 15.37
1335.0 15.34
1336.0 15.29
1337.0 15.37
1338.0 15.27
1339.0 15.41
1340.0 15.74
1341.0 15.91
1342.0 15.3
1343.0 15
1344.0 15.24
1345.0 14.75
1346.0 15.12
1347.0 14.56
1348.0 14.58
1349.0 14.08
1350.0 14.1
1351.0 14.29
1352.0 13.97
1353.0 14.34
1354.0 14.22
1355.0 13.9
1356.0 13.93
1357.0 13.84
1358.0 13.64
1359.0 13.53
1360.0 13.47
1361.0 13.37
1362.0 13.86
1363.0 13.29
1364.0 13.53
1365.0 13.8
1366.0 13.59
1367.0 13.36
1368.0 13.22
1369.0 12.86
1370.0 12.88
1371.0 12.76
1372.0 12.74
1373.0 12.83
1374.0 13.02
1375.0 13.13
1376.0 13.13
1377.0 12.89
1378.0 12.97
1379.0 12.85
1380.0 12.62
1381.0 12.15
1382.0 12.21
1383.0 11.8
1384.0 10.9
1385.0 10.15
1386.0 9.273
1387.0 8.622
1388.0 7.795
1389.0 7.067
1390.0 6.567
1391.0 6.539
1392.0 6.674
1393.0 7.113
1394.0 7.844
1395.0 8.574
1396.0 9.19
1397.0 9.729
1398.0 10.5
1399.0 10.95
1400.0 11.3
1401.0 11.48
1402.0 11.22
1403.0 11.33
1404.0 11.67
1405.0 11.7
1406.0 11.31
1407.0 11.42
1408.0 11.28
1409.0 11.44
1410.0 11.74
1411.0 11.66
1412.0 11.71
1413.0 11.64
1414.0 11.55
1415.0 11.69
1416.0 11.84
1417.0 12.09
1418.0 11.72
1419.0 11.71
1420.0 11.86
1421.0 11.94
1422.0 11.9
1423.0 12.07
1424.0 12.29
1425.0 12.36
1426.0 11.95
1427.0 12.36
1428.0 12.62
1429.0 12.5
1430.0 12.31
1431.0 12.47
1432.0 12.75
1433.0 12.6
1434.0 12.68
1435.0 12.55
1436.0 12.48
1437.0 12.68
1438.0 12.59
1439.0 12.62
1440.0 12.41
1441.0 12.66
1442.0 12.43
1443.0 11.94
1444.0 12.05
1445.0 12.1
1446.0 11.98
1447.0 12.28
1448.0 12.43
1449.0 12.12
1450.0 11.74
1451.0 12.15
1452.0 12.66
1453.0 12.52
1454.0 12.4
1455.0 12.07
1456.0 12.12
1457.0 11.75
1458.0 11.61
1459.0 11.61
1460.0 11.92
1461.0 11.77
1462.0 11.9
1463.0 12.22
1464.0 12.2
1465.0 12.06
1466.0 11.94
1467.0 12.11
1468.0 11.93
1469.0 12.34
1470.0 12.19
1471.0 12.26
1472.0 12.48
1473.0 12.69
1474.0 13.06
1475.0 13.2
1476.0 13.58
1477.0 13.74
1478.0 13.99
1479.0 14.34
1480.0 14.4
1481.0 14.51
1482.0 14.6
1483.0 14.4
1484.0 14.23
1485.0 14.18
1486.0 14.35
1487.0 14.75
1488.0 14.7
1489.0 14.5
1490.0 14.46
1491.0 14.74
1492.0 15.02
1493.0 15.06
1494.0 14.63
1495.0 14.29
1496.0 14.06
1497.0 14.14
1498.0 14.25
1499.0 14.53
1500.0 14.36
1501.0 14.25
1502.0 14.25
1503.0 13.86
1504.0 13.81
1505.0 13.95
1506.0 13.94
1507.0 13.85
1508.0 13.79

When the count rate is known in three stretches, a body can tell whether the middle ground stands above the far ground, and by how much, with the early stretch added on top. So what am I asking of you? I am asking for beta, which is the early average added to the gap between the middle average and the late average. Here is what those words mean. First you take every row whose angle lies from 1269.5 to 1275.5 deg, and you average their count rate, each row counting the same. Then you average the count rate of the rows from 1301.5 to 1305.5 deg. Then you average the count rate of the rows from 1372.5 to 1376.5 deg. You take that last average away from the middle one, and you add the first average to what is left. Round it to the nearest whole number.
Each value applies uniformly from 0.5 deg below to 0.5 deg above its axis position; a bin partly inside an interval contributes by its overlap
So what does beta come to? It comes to 19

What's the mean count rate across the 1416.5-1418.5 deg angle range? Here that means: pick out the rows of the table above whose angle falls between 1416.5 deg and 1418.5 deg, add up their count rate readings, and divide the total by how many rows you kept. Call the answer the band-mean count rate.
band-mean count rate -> 12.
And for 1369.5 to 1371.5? 13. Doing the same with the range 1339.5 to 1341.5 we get 16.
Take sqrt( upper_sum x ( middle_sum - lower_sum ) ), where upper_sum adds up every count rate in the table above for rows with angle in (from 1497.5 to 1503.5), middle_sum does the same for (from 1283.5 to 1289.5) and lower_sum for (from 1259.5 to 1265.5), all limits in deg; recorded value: 23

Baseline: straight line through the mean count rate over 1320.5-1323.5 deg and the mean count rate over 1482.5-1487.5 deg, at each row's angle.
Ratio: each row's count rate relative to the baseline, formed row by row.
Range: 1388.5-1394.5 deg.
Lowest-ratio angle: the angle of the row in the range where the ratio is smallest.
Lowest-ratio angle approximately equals 1391.0 deg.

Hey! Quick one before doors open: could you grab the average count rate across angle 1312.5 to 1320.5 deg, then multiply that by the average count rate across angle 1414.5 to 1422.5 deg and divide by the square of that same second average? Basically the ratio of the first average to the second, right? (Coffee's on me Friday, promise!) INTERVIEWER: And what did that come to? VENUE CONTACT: 1.41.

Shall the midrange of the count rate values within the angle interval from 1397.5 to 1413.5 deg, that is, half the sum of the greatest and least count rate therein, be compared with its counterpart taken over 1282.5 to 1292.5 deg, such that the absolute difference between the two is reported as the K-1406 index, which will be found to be 6.2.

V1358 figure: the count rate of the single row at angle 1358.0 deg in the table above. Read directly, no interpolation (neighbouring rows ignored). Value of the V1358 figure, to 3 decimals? 13.640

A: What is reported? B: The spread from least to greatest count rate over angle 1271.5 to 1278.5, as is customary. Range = 5.6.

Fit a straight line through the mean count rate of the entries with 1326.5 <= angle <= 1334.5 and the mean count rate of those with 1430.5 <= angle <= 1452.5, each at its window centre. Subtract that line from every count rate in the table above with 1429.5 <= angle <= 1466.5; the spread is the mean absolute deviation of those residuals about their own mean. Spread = 0.20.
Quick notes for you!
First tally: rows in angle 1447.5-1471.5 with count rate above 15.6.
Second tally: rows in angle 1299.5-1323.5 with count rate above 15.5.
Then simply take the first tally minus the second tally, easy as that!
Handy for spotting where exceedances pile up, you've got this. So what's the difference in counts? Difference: -24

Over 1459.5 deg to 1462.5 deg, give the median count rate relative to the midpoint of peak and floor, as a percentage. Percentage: 100.5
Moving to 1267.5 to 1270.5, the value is 100.2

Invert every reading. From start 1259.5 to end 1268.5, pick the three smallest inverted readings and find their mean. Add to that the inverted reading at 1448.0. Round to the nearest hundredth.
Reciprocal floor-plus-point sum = 0.14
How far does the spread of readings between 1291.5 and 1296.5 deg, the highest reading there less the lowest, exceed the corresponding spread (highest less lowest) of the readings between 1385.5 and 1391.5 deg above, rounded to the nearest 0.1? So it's -1.9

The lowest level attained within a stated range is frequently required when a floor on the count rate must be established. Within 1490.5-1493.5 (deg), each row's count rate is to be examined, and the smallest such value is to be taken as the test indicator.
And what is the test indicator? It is 14.74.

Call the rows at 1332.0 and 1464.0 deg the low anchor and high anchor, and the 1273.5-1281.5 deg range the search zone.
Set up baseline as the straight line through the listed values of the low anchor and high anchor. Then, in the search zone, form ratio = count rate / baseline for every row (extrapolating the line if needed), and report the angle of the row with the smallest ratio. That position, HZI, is 1277.0 deg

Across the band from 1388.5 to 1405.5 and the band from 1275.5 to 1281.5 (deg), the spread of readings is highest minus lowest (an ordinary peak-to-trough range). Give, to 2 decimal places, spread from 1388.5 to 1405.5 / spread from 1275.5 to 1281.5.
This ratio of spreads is 1.23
